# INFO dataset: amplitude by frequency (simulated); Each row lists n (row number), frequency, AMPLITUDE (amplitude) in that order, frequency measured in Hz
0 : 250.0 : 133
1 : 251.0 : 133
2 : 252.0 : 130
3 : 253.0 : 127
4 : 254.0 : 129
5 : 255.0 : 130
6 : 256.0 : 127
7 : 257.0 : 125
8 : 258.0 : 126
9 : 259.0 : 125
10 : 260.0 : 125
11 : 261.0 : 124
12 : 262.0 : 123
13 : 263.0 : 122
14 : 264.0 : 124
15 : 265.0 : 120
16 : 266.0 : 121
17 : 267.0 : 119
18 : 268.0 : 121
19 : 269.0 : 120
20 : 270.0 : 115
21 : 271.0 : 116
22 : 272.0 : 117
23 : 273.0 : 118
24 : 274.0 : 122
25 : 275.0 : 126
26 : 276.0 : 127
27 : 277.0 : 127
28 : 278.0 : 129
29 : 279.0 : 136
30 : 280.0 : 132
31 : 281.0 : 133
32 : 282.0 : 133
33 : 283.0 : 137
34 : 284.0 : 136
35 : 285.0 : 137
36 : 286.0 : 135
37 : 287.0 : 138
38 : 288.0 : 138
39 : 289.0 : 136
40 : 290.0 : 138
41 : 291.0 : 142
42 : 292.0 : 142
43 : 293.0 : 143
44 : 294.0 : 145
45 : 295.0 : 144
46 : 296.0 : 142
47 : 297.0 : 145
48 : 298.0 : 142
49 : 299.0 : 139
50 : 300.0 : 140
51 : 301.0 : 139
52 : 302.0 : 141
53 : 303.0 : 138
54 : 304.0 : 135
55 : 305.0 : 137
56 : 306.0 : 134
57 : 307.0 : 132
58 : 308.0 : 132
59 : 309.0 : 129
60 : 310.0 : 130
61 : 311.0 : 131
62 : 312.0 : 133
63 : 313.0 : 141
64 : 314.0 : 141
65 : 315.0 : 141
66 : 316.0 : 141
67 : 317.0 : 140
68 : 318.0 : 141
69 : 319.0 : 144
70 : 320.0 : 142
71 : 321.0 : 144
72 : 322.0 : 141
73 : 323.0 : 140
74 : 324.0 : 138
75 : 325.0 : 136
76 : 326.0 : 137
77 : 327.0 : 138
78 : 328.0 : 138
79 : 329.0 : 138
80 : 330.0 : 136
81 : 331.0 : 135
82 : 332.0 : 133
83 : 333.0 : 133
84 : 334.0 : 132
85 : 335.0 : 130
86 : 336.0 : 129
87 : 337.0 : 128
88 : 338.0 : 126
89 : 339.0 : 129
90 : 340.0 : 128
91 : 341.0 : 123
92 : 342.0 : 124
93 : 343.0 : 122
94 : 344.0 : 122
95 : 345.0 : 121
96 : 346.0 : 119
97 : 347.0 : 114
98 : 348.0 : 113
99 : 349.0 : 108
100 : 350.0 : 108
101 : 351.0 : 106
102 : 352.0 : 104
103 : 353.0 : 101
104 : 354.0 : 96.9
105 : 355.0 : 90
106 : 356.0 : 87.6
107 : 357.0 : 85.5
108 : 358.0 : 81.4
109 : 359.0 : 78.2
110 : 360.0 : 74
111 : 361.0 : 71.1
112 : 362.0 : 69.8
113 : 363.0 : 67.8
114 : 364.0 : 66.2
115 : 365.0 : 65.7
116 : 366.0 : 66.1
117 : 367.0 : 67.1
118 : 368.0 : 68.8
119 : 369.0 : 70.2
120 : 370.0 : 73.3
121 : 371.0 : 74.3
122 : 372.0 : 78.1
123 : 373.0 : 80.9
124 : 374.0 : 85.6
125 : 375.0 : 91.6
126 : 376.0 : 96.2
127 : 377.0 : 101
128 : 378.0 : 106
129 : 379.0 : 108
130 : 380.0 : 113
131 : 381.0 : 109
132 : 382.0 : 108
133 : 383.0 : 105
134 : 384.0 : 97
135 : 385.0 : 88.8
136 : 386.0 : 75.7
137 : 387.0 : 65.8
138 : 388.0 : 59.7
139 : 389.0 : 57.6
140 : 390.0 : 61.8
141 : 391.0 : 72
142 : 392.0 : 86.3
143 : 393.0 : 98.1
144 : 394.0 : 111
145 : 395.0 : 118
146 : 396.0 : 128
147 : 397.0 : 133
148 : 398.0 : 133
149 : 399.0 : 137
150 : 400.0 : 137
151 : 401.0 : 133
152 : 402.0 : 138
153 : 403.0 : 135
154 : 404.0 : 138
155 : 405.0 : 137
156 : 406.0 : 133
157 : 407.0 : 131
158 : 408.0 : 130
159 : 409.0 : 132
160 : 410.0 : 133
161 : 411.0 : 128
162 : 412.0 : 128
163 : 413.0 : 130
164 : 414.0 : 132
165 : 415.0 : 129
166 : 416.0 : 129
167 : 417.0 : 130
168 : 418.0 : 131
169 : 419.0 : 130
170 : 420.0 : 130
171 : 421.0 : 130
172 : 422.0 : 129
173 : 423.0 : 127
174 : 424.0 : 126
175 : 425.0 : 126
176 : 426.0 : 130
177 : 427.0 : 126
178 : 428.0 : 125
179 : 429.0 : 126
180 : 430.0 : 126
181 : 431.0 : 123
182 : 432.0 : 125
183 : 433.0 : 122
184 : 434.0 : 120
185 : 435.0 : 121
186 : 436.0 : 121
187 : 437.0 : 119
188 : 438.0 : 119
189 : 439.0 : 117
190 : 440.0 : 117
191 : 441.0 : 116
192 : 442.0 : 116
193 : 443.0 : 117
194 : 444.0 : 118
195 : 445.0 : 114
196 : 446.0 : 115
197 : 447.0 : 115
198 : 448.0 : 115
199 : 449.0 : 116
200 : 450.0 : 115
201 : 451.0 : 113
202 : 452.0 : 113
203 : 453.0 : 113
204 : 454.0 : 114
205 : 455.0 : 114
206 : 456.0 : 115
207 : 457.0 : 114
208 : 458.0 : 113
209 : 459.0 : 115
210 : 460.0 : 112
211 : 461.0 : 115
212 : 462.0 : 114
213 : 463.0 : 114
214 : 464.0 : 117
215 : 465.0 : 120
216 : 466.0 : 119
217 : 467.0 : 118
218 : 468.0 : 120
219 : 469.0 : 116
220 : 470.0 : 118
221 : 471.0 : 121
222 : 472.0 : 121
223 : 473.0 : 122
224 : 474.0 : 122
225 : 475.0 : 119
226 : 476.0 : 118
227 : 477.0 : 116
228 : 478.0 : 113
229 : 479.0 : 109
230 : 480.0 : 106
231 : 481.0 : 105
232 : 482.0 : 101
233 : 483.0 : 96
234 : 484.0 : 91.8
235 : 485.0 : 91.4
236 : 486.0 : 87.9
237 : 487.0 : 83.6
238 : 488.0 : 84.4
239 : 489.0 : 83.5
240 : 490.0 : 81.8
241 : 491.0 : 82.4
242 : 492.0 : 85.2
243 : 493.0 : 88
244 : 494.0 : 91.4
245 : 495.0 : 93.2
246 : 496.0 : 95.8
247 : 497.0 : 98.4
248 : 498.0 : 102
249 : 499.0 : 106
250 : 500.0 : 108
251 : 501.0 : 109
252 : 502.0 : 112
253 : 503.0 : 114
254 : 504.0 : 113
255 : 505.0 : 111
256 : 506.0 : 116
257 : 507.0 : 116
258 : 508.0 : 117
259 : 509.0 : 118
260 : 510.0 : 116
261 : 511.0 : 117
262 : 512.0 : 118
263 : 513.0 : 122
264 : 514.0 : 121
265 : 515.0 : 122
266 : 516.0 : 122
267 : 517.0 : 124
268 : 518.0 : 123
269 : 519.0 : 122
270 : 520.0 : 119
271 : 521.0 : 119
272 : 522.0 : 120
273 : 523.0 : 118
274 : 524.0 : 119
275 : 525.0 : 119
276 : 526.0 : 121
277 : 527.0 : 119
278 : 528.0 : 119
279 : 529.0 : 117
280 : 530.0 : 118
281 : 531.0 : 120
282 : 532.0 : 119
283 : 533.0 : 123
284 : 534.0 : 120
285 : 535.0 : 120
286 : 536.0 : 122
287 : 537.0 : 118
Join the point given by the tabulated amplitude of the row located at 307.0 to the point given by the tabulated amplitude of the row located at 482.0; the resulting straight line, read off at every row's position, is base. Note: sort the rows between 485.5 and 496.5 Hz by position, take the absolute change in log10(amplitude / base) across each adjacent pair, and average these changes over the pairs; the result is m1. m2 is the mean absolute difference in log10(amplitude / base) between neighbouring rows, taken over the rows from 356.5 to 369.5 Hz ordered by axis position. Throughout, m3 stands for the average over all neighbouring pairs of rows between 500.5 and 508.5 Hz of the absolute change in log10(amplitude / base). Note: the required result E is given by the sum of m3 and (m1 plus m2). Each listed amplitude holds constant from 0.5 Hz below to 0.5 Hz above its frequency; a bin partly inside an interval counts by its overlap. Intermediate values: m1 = 0.011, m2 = 0.012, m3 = 0.008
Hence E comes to 0.031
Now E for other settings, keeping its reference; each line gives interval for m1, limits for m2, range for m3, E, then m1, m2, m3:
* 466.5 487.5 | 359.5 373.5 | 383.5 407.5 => 0.051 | 0.010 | 0.011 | 0.029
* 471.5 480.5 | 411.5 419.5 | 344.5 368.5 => 0.025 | 0.008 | 0.005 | 0.012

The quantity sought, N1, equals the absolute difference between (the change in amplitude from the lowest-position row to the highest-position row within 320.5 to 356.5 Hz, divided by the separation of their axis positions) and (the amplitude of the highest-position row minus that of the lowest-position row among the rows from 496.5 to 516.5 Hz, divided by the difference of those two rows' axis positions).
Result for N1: 3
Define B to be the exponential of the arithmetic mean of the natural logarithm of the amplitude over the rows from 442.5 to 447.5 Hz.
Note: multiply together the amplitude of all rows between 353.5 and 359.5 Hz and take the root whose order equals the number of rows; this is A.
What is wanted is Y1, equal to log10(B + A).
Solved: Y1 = 2.31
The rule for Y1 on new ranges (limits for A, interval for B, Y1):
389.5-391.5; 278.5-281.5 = 2.30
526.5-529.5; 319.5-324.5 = 2.41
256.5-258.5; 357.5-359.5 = 2.31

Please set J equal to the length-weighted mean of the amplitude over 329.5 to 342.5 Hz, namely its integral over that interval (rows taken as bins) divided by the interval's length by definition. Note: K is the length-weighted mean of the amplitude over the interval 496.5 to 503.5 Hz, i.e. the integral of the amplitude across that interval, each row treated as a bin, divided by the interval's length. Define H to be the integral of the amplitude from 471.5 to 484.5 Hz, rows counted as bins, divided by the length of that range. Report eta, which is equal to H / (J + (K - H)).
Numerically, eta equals 0.9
